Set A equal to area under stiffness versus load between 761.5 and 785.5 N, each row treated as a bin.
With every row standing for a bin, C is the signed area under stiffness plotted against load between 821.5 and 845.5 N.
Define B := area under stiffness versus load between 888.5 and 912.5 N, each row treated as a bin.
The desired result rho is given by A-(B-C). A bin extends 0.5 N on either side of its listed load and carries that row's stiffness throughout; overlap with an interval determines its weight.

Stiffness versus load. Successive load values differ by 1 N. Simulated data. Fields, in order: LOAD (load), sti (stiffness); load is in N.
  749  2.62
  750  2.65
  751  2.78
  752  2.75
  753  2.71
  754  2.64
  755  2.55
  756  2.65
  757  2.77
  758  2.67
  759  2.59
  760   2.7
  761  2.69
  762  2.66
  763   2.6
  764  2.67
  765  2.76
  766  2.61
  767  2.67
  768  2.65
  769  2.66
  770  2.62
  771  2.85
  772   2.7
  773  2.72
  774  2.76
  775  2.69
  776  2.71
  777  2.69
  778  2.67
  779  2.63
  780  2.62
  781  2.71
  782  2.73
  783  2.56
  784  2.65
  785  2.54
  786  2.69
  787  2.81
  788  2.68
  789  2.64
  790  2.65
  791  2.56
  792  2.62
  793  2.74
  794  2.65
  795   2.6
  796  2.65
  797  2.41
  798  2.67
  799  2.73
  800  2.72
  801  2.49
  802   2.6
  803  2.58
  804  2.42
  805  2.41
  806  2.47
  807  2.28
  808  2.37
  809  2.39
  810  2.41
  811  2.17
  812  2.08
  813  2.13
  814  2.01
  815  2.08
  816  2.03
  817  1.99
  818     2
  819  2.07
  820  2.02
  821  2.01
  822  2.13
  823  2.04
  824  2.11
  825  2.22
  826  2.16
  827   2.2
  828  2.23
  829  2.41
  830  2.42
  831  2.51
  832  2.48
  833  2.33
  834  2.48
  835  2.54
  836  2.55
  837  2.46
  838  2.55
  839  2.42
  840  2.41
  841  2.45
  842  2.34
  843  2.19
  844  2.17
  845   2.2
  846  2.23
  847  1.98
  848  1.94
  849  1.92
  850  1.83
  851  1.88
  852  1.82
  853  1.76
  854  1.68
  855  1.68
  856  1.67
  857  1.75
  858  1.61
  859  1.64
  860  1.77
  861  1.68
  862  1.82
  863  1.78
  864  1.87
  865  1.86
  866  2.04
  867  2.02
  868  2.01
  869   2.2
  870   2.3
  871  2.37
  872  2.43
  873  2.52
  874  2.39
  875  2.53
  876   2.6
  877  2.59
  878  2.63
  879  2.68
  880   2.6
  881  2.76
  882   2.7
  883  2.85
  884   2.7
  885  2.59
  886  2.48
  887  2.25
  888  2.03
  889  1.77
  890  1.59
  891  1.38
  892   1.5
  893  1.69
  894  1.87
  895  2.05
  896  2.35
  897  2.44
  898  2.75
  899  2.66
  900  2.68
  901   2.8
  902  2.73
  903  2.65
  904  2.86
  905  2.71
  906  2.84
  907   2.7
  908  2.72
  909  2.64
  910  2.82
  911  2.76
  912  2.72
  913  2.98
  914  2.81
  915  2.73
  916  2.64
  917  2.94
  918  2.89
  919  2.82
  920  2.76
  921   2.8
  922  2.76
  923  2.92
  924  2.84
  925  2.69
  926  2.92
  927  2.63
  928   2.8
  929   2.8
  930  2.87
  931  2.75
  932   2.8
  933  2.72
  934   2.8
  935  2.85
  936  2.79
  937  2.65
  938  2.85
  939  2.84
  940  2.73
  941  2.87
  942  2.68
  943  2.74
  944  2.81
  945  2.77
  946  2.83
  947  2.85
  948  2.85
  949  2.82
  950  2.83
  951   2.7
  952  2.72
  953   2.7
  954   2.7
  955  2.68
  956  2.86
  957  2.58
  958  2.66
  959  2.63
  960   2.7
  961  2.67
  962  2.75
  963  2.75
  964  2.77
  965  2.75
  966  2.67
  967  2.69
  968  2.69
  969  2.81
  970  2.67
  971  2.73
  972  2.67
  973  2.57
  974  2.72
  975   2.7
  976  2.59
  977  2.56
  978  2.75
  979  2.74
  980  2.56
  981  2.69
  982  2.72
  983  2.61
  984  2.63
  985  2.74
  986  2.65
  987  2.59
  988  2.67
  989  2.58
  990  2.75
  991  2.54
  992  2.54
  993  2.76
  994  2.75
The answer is 62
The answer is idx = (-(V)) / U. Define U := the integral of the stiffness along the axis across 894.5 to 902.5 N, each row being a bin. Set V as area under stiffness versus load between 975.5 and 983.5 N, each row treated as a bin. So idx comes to -1.04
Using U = 20.5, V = 21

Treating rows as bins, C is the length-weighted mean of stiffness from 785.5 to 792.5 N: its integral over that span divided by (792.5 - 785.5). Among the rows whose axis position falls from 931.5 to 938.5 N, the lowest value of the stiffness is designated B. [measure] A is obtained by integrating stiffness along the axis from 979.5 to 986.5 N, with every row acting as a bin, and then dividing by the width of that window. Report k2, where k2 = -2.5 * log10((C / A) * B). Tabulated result -1.1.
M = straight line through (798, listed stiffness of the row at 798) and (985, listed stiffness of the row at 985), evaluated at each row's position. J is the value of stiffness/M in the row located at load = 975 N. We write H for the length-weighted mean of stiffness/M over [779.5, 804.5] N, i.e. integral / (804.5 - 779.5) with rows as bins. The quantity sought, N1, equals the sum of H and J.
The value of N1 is 1.97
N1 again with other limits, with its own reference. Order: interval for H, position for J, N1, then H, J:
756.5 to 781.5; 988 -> 1.98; 1.01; 0.97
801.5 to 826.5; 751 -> 1.87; 0.82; 1.05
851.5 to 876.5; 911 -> 1.76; 0.74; 1.02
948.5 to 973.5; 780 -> 1.98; 0.99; 0.98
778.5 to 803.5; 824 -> 1.78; 0.99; 0.79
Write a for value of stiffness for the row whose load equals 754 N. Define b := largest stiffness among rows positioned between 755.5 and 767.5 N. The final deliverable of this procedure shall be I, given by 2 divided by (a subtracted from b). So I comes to 15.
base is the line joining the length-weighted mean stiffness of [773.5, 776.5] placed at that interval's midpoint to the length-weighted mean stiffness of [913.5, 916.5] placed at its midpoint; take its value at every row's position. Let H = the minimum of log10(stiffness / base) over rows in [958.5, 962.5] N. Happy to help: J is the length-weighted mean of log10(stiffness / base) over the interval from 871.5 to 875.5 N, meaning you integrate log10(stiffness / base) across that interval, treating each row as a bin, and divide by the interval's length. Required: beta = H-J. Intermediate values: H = -0.016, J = -0.04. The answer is 0.03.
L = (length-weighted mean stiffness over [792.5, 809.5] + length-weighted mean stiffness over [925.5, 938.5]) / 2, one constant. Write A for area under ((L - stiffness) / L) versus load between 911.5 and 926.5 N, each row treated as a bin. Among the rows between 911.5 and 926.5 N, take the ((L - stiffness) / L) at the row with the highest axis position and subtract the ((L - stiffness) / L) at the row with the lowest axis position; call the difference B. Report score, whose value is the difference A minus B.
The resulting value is -0.8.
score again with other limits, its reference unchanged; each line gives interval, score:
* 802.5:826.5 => 4.1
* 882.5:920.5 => 2.2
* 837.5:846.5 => 1.0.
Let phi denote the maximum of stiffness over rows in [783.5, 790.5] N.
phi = 2.81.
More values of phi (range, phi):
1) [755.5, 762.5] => 2.77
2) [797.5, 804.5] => 2.73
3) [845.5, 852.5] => 2.23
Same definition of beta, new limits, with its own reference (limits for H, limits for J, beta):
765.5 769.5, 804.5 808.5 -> 0.04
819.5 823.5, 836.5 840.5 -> -0.09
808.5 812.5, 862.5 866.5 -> 0.04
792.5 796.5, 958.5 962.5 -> -0.01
